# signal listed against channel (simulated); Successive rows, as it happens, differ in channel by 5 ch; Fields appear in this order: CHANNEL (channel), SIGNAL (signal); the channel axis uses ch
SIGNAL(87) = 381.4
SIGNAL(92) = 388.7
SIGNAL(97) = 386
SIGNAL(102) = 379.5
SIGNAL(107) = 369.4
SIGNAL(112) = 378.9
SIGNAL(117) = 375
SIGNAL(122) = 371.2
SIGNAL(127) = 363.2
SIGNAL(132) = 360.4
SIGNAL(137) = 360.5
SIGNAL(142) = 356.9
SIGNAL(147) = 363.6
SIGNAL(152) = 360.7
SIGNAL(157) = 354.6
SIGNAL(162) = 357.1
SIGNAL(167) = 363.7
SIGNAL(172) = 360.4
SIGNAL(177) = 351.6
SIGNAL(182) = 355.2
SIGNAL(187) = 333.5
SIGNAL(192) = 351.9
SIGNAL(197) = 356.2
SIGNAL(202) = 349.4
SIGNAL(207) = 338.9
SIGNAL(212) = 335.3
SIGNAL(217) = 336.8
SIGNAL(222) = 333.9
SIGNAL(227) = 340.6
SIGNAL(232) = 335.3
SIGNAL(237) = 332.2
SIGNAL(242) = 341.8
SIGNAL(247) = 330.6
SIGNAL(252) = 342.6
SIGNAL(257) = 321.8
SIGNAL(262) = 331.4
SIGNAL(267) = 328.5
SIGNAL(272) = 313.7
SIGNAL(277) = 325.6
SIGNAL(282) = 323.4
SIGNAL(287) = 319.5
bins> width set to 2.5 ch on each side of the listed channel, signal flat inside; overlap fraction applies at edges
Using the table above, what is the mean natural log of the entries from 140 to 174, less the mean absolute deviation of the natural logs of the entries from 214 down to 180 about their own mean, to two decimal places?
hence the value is 5.86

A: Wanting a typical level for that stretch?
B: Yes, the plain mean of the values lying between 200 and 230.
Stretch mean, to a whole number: 339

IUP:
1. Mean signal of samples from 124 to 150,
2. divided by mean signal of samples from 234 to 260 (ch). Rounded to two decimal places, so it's 1.08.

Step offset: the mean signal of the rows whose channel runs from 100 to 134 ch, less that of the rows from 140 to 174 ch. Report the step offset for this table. 11.5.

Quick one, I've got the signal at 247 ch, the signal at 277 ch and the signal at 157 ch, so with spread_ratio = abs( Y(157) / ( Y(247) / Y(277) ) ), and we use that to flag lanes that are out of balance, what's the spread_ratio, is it 349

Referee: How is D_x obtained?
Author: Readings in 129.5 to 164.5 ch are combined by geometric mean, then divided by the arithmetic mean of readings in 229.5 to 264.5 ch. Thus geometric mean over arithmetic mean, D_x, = 1.08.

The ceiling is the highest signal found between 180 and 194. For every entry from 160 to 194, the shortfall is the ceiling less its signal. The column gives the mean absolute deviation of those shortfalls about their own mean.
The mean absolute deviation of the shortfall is 6.58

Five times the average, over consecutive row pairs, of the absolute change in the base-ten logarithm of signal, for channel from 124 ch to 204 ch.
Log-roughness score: 0.040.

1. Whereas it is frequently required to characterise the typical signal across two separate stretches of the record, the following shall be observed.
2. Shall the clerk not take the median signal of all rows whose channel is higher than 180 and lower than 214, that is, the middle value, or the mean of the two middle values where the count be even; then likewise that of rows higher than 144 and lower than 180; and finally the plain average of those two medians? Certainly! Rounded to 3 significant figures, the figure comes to 355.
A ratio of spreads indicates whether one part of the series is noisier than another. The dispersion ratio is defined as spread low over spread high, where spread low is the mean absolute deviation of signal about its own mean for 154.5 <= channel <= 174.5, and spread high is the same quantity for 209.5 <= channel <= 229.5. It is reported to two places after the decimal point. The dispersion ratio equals 1.51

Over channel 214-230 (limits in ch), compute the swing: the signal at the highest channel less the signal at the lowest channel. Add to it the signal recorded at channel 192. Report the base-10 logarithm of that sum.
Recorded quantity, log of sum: 2.55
